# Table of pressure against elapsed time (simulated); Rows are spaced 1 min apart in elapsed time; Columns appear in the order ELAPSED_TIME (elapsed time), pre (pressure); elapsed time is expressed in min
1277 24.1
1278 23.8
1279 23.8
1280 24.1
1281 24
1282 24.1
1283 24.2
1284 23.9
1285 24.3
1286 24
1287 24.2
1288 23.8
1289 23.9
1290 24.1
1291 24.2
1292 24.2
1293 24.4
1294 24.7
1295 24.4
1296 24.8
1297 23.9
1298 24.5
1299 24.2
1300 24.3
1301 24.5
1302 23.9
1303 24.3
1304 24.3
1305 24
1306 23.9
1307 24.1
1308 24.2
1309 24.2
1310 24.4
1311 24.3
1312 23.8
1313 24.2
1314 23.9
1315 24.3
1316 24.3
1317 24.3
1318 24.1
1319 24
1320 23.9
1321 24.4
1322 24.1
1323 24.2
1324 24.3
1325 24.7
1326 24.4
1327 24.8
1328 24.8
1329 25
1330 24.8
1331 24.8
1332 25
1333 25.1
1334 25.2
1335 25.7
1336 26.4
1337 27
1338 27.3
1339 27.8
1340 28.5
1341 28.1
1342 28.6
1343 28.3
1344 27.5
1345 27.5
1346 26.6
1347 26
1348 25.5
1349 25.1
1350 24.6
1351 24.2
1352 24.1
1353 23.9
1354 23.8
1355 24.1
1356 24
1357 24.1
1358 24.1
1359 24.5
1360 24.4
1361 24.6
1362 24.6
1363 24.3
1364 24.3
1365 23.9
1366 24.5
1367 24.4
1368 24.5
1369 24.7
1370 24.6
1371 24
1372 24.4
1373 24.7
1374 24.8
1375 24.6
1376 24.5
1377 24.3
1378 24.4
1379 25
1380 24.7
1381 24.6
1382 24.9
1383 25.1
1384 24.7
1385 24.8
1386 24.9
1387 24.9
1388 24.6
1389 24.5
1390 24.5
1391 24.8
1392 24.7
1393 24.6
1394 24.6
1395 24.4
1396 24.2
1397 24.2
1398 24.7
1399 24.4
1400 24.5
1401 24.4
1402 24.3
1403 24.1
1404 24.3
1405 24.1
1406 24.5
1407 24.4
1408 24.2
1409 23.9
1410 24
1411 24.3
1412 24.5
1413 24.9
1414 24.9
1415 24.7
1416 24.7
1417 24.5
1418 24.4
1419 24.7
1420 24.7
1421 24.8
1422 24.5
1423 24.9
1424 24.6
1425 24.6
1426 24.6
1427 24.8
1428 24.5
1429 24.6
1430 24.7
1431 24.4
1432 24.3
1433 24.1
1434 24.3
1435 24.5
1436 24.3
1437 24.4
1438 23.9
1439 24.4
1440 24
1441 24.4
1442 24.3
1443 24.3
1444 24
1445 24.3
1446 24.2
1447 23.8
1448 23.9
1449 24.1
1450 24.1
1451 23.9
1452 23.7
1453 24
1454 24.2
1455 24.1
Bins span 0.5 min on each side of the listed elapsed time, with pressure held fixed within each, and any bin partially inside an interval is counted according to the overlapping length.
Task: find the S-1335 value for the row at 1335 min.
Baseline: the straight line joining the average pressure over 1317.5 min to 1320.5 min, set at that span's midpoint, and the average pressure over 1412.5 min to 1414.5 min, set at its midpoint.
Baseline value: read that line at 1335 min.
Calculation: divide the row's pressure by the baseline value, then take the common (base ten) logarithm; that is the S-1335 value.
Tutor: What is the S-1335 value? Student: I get 0.027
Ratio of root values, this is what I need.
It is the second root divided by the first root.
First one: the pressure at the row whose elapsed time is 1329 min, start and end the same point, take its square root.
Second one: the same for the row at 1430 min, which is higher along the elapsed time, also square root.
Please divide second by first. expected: 0.99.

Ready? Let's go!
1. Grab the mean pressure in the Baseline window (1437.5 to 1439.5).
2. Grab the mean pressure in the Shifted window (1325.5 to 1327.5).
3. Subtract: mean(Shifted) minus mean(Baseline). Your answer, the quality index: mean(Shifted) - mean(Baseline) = 0.45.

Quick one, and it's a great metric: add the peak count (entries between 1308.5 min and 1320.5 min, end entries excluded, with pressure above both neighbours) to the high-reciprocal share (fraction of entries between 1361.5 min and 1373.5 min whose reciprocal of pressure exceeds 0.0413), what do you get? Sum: 2.17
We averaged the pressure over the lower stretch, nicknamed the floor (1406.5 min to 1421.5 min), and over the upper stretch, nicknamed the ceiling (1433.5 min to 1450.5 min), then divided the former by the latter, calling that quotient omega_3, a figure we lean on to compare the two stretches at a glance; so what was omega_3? 1.01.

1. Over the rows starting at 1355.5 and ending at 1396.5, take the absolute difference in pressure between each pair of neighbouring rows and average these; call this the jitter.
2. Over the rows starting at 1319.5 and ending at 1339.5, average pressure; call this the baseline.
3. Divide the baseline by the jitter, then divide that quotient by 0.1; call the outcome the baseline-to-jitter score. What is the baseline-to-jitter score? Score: 1259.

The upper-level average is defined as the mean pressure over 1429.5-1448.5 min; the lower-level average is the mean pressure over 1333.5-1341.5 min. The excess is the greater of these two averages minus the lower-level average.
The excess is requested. 0.00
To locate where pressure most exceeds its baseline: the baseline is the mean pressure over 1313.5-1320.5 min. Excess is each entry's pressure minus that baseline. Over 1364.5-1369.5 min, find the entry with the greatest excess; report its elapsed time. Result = 1369 min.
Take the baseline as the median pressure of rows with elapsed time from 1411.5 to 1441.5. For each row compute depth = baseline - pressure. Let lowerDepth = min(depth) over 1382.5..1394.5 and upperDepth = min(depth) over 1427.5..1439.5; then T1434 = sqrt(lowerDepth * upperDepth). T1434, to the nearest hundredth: 0.35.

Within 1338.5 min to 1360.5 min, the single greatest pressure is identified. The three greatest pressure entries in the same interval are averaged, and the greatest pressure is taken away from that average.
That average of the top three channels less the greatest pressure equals -0.13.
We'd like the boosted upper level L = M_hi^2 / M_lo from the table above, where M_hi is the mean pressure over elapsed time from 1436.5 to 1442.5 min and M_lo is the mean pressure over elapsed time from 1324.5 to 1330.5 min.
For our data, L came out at 23.7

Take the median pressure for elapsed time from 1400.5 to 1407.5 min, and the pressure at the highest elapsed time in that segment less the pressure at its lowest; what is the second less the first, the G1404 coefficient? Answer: -24.30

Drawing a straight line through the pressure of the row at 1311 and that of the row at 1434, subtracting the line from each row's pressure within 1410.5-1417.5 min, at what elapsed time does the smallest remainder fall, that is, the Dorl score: 1411 min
